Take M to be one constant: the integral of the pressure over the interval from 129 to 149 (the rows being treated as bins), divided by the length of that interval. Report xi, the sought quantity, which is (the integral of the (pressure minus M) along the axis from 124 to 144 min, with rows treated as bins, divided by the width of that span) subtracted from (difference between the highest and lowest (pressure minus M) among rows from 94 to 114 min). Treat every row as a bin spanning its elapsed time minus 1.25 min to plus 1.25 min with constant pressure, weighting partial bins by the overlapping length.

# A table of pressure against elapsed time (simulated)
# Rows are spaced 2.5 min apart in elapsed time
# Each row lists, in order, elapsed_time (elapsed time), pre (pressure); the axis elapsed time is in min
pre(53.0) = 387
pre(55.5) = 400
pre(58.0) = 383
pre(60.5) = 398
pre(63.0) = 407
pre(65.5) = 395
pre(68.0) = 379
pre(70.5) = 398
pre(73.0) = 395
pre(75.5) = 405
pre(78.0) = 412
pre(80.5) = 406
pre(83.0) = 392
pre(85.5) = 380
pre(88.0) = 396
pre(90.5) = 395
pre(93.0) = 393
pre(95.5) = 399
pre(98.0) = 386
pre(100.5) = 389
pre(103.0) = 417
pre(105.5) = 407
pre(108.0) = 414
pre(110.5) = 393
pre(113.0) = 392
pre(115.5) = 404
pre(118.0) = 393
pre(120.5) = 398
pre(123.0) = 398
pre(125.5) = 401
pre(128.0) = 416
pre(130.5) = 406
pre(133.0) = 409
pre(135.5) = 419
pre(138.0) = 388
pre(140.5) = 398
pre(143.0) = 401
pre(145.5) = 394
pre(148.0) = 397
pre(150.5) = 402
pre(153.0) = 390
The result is 28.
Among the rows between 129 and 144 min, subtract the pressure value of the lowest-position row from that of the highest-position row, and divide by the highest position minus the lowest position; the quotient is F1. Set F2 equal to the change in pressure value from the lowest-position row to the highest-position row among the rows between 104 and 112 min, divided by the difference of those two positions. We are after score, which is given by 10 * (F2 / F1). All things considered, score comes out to 70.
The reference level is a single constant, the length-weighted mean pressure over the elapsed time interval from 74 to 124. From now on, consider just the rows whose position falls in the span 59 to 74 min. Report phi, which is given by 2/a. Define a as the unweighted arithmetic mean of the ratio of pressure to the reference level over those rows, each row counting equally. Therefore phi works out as 2.016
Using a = 0.99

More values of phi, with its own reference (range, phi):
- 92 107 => 2.000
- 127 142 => 1.963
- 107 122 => 1.997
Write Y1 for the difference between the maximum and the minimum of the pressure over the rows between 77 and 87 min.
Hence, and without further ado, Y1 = 32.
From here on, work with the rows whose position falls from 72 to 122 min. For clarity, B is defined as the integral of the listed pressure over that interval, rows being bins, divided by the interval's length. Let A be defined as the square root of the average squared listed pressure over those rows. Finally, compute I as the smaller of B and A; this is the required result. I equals 398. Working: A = 398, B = 398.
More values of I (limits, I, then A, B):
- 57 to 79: 397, 397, 397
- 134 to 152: 400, 400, 400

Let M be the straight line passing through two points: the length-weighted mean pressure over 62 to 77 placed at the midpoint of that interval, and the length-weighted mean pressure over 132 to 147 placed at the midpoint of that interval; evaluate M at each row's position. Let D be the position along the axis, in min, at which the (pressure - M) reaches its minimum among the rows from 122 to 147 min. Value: 138.0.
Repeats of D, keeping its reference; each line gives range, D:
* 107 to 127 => 113.0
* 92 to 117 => 98.0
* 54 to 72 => 68.0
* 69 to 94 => 85.5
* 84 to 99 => 85.5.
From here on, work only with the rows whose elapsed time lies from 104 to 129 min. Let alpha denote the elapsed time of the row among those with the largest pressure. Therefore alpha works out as 128.0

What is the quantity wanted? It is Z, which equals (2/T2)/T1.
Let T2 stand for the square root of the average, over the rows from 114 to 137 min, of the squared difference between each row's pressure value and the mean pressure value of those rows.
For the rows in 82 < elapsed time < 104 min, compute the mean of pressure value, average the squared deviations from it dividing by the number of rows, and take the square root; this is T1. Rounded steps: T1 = 9.7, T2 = 8.1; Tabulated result 0.0254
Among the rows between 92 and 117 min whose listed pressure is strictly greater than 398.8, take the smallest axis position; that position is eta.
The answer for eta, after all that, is 95.5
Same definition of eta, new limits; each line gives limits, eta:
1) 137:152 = 143.0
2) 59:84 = 63.0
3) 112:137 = 115.5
